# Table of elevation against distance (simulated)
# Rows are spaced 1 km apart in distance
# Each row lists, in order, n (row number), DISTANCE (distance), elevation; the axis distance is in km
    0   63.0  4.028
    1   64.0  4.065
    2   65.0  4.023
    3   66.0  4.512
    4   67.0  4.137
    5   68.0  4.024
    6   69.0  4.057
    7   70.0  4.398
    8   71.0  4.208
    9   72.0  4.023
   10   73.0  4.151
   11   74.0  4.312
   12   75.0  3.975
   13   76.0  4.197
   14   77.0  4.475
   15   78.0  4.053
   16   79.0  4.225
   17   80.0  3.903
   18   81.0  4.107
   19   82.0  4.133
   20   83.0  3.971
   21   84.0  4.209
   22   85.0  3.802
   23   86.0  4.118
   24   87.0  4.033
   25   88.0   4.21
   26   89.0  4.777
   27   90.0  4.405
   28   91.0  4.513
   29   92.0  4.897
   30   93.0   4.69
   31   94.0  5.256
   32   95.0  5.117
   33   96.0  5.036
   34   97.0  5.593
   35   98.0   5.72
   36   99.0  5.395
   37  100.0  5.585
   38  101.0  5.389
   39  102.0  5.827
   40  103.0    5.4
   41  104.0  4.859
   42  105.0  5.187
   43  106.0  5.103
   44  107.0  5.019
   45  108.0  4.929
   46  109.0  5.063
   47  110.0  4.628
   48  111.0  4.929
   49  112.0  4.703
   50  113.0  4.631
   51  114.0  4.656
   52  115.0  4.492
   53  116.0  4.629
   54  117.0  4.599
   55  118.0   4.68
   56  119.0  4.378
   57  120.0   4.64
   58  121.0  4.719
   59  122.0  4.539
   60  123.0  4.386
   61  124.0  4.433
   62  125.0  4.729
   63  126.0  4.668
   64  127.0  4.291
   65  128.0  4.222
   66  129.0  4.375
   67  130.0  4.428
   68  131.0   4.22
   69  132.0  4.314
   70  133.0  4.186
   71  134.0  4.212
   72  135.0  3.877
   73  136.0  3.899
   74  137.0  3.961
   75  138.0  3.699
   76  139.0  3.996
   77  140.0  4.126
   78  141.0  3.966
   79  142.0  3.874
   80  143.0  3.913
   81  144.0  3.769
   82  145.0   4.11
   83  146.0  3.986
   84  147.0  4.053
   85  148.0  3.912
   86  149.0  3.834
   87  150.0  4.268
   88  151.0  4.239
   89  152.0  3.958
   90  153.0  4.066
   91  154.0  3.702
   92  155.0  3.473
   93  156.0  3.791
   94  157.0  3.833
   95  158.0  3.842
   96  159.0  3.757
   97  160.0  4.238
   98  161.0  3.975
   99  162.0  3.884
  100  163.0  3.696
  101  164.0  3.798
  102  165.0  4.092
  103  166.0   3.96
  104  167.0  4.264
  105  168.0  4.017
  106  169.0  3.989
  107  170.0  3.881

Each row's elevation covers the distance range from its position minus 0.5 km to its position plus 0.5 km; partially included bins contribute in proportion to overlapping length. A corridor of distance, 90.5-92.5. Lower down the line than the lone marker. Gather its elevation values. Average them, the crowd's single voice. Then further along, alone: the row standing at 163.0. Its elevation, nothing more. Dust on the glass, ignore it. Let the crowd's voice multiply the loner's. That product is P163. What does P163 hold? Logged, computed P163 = 17.4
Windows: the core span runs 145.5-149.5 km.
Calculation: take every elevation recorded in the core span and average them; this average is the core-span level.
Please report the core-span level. 3.95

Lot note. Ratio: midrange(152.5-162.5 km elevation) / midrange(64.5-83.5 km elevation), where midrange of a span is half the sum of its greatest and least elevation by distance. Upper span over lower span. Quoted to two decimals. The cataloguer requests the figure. 0.92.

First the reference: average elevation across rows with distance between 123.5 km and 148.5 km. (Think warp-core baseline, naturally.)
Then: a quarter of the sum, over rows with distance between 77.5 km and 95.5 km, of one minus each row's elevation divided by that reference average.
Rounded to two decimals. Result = -0.25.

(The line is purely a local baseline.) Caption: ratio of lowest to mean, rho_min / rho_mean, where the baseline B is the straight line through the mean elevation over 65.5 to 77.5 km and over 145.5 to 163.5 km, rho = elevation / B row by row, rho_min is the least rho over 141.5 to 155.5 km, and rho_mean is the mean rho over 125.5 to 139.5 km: 0.85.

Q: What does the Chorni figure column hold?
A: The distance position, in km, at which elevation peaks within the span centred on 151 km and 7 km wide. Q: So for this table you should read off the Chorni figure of 150.0 km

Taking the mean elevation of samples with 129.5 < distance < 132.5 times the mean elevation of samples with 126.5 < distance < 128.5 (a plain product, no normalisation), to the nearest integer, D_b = 18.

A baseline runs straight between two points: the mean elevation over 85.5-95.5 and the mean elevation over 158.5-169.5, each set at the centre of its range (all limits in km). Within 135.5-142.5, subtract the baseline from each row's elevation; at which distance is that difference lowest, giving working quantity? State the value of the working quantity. 138.0 km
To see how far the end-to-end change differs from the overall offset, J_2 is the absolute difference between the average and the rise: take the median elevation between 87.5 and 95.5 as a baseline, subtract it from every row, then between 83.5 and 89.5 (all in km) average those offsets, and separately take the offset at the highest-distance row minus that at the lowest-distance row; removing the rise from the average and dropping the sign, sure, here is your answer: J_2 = 1.1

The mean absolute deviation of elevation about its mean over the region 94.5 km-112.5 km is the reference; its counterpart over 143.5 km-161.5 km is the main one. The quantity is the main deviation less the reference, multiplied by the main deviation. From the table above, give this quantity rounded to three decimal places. -0.020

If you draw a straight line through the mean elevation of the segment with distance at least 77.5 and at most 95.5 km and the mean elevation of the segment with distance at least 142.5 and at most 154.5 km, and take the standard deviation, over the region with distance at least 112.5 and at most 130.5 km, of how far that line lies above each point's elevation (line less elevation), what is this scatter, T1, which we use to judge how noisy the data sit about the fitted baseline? 0.14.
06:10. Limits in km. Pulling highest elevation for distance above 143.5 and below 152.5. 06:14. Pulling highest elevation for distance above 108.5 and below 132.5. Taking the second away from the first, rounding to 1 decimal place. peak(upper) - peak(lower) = -0.8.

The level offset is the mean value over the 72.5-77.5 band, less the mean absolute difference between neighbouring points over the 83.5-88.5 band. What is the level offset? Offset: 3.98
